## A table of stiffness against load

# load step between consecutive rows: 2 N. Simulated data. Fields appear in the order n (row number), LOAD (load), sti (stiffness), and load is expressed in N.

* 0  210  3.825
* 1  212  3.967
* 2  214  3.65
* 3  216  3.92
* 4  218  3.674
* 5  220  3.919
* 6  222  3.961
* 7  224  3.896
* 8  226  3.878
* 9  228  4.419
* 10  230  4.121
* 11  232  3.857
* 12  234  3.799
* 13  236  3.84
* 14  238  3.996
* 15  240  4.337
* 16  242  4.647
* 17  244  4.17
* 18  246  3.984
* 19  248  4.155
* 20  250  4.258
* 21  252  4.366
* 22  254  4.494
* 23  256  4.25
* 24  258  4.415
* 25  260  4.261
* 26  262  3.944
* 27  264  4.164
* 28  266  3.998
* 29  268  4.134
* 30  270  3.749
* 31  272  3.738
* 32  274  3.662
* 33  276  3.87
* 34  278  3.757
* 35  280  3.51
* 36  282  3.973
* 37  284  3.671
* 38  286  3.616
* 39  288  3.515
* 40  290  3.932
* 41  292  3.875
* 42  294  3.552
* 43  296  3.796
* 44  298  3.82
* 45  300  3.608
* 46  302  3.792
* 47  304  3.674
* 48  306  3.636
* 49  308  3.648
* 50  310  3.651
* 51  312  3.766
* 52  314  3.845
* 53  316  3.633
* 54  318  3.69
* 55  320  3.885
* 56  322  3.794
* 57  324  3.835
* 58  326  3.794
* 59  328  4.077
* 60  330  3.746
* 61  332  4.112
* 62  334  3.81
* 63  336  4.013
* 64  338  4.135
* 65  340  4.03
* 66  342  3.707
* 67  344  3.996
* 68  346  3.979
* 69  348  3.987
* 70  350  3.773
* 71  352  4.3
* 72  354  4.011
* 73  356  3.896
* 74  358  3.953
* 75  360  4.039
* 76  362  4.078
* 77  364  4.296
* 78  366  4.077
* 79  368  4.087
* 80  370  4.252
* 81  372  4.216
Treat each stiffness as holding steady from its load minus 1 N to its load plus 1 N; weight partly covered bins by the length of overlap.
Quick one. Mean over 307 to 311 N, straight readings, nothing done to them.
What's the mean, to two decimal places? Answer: 3.65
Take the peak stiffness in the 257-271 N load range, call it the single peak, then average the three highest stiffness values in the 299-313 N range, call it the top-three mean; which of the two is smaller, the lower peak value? 3.74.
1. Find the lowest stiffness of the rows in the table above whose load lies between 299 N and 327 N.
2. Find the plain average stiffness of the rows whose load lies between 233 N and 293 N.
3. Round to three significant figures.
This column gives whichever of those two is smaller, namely 3.61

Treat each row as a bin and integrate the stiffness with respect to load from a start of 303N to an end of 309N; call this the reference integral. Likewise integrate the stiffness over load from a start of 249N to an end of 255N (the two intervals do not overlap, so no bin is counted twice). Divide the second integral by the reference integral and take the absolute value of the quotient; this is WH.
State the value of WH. 1.20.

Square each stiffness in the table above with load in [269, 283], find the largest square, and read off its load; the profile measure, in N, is 282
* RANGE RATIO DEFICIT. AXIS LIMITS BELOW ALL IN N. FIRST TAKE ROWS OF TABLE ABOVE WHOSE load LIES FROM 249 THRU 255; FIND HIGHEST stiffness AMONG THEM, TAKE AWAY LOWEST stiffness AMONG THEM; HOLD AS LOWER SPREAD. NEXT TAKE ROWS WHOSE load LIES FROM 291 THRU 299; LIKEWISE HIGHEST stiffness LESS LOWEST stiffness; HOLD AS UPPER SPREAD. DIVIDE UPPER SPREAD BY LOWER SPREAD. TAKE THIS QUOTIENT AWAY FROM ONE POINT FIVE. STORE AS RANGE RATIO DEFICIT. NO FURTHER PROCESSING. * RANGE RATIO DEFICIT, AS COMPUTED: 0.13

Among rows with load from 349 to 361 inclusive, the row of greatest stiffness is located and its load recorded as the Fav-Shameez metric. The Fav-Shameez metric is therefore 352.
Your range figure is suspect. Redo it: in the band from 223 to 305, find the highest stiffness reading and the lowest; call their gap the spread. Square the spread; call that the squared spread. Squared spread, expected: 1.3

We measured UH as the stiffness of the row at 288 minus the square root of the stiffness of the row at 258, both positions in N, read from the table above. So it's 1.4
